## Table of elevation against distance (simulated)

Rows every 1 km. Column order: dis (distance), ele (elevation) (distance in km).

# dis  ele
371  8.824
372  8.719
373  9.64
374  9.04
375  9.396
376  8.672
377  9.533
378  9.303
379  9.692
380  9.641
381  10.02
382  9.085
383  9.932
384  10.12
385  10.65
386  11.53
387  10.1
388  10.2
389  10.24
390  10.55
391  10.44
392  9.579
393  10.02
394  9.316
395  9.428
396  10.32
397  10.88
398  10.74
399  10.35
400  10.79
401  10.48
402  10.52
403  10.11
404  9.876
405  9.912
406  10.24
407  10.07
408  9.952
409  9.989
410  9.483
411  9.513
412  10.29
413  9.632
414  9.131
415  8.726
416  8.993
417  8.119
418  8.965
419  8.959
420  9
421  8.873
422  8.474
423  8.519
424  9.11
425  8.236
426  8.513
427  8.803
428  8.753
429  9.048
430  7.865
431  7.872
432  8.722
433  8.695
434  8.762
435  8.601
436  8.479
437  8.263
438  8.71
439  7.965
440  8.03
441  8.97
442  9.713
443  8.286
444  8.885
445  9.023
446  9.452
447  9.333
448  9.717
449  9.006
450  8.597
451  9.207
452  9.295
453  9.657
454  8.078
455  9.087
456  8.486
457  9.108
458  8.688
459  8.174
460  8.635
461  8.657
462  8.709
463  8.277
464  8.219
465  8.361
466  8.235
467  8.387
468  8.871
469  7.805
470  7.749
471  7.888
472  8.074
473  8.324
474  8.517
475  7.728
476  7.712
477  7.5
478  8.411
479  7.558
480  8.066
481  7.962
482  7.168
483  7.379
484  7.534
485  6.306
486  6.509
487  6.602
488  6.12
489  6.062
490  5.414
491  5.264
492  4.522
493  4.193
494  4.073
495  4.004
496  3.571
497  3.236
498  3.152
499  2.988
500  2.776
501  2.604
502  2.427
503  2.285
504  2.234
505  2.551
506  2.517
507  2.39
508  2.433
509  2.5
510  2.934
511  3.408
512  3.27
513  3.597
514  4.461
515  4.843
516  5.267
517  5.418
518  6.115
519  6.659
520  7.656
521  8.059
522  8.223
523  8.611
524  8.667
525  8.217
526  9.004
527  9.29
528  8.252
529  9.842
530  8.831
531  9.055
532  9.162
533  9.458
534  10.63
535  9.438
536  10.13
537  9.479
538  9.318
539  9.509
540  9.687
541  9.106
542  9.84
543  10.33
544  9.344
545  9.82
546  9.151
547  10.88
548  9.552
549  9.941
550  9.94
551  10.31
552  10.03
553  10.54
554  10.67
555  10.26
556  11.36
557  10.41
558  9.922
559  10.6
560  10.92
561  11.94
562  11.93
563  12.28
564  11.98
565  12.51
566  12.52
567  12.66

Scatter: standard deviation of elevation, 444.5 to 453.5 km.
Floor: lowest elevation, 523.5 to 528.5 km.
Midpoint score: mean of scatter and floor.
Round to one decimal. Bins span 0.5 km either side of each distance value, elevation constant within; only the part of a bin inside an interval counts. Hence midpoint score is 4.3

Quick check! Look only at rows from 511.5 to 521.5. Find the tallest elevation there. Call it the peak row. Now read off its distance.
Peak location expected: 521 km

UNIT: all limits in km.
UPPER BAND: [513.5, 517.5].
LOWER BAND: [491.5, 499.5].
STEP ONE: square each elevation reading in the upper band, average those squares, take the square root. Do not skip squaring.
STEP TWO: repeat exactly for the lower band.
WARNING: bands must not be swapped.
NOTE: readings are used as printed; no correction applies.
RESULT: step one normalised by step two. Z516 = 1.33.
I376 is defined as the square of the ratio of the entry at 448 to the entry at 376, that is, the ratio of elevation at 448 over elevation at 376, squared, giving 1.3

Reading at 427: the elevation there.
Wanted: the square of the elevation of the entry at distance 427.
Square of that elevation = 77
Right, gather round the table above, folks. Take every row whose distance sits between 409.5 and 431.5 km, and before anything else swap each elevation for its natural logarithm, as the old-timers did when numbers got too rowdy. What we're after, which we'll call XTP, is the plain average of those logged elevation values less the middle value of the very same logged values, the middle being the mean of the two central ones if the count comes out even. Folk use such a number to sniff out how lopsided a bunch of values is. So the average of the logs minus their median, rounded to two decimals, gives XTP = -0.01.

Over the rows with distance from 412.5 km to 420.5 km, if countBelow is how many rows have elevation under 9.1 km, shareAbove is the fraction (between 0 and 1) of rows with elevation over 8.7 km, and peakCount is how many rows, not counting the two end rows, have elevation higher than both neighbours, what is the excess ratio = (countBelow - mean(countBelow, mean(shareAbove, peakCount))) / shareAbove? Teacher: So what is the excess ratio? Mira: 2.6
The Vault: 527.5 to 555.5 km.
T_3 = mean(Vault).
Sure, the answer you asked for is 9.7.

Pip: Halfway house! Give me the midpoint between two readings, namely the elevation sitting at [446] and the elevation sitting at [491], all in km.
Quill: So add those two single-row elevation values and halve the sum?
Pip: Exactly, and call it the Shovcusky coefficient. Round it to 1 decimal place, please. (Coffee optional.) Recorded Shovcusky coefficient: 7.4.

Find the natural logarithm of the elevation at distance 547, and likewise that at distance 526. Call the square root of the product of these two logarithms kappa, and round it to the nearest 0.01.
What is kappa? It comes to 2.29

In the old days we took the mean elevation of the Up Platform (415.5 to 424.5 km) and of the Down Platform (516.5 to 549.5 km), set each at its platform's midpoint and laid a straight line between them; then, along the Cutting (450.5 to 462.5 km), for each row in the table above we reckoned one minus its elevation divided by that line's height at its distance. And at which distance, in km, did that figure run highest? 454 km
